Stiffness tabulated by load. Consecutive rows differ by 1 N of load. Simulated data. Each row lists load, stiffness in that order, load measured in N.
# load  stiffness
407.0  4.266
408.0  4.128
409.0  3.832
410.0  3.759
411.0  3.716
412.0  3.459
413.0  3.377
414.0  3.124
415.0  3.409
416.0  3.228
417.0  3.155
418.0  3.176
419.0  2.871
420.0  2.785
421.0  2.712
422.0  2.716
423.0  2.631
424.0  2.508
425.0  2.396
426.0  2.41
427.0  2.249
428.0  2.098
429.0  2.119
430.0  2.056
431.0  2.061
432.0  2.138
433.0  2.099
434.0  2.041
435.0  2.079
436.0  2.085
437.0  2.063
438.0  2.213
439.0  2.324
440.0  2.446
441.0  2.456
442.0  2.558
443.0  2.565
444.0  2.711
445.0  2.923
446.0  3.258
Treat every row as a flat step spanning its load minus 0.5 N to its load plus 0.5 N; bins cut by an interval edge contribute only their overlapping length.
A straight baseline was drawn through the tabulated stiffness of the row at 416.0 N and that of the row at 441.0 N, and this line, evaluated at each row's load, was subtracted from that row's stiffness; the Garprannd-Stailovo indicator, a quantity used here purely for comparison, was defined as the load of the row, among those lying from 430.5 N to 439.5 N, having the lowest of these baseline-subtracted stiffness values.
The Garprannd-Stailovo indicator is 431.0 N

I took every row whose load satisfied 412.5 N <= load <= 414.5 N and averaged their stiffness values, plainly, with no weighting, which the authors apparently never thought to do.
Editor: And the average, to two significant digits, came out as 3.3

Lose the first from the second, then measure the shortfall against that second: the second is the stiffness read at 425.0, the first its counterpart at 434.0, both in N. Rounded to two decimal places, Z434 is 0.15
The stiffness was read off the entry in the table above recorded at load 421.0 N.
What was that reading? 2.712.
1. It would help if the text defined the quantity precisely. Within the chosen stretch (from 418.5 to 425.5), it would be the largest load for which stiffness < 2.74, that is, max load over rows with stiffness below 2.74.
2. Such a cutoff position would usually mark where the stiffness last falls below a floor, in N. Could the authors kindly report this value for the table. 425.0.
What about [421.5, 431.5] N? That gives 431.0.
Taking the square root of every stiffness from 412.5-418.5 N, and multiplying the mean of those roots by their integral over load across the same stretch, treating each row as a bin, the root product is 19.5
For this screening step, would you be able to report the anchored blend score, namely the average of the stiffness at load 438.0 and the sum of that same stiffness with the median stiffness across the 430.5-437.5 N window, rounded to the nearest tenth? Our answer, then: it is 3.3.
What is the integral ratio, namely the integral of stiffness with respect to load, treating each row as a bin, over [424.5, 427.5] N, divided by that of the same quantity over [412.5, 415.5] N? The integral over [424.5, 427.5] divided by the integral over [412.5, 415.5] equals 0.71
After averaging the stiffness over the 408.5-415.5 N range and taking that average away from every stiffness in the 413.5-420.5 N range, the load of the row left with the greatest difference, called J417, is 415.0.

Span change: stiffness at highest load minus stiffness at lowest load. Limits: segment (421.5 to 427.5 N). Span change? -0.47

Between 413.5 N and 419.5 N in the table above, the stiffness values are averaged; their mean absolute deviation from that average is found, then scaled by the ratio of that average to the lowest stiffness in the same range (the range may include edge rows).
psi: 0.12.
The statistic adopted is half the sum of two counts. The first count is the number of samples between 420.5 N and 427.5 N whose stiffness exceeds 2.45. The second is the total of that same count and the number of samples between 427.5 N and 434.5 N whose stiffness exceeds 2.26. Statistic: 4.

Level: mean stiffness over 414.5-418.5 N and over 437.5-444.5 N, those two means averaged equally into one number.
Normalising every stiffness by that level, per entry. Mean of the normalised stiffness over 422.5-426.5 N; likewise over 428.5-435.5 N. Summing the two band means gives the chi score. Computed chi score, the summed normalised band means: 1.60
